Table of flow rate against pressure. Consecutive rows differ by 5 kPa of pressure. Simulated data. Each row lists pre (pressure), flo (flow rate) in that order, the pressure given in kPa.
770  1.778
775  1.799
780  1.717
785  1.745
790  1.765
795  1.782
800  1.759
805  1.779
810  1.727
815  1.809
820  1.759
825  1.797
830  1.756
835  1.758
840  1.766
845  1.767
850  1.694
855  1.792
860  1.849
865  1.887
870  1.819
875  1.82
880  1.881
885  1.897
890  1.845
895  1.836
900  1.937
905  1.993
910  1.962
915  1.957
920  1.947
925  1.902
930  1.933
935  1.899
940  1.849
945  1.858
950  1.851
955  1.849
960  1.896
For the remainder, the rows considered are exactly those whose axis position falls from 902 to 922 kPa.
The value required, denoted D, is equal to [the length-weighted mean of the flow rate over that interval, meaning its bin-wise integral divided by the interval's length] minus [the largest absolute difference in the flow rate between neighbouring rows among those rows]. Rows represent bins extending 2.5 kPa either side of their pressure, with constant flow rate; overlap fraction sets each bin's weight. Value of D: 1.93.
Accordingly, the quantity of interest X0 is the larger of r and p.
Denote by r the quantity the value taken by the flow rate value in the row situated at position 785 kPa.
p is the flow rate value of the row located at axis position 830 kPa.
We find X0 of 1.76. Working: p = 1.756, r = 1.745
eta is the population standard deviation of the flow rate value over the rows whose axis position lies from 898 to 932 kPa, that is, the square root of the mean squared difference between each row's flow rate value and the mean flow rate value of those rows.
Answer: 0.026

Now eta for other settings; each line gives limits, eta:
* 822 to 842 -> 0.016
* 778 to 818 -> 0.028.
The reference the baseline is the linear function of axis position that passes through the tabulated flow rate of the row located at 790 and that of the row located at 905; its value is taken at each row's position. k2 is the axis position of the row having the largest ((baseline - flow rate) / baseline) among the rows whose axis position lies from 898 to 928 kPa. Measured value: 925 kPa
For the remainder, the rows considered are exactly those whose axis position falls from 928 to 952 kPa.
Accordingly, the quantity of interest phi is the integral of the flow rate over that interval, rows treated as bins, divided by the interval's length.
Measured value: 1.877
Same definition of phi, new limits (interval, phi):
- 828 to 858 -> 1.757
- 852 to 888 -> 1.847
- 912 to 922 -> 1.953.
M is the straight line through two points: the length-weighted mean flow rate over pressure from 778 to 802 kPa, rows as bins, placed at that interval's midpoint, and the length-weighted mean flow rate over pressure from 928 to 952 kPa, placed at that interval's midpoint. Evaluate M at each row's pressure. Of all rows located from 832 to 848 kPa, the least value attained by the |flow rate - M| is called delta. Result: 0.029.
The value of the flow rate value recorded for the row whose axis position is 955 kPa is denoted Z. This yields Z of 1.849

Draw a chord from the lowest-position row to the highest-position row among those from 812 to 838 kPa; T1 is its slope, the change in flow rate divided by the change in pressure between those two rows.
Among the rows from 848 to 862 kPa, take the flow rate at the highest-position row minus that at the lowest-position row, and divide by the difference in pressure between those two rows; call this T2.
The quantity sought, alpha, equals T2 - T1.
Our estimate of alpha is 0.018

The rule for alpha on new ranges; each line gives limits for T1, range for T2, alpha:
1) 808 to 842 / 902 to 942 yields -0.005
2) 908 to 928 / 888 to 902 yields 0.013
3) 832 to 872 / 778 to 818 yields 0.001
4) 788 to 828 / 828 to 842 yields 0.000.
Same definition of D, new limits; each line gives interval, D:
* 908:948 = 1.86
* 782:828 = 1.69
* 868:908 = 1.78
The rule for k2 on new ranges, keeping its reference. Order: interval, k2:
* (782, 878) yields 850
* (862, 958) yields 955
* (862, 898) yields 895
